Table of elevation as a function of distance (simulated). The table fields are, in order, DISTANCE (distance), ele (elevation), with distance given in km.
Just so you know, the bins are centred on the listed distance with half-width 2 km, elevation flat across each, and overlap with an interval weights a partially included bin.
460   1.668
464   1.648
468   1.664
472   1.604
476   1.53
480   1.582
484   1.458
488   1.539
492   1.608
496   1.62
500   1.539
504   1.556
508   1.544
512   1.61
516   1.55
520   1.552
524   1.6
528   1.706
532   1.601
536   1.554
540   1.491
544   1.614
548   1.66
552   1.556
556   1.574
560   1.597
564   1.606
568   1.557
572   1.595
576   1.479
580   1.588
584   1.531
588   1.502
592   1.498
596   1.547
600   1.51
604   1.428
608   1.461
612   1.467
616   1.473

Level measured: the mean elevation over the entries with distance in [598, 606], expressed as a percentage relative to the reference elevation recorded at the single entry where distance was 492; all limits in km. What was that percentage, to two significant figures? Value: 91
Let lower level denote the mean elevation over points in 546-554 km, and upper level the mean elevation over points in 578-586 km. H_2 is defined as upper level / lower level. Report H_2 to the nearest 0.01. 0.97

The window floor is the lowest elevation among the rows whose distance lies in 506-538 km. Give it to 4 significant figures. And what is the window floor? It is 1.544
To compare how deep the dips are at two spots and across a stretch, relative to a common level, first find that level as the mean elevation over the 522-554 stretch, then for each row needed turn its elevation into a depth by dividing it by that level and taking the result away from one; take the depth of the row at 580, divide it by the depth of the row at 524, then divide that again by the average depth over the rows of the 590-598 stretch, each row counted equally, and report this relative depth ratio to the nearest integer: -92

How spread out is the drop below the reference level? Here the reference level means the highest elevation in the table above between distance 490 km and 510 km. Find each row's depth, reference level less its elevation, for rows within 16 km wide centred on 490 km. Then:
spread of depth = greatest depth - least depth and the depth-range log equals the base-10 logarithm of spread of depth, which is -0.8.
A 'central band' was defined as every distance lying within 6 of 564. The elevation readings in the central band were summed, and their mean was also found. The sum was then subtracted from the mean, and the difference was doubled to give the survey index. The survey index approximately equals -6.35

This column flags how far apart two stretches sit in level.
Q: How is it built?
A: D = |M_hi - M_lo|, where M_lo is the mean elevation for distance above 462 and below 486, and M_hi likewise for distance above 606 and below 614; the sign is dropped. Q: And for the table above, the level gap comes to 0.12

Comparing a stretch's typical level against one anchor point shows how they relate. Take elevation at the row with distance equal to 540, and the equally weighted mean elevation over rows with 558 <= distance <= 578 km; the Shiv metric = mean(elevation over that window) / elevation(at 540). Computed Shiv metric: 1.05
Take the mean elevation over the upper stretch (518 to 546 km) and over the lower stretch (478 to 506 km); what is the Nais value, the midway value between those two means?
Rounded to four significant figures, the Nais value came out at 1.573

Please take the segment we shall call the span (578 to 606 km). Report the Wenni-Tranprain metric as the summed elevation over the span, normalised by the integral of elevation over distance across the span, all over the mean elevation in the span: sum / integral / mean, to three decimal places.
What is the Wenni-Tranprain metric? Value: 0.165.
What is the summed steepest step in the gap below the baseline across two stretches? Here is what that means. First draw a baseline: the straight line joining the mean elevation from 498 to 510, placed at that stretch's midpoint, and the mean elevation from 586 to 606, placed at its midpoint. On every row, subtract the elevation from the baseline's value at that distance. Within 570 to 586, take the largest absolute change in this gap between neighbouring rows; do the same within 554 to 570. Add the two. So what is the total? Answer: 0.161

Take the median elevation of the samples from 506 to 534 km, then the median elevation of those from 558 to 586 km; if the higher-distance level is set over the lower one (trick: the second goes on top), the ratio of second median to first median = 0.99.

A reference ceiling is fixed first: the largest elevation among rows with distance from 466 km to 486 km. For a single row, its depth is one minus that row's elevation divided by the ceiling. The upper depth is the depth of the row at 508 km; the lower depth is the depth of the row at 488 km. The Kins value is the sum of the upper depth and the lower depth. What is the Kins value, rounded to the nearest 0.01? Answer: 0.15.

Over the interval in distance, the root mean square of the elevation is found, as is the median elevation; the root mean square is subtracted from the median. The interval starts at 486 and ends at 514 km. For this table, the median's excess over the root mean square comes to -0.018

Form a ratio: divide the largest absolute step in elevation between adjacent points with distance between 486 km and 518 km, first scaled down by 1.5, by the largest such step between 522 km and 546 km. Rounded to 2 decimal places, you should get 0.44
